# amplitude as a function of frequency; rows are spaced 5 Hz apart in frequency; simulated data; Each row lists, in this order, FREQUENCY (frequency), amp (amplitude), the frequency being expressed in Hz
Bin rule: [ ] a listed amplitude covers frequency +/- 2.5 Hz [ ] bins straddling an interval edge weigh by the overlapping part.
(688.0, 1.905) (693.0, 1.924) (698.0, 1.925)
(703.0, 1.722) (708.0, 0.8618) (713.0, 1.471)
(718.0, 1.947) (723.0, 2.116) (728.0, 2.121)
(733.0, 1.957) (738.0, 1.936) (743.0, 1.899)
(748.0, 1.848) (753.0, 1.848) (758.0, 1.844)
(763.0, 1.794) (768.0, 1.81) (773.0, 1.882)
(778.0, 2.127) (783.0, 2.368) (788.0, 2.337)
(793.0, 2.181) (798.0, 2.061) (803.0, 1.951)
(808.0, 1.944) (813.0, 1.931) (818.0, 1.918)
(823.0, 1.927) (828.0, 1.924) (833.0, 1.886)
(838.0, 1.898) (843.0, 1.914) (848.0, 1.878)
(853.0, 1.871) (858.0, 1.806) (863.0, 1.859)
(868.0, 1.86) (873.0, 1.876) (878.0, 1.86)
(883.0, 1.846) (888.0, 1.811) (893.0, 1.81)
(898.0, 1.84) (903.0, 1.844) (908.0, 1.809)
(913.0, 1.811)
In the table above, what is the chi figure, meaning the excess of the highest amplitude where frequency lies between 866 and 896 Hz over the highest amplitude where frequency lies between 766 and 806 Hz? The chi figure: -0.49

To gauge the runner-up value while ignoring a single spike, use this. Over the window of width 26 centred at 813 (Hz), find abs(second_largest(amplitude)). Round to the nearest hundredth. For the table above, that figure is 1.94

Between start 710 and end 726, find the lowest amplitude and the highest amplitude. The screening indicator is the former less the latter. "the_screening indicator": -0.6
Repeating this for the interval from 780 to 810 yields -0.4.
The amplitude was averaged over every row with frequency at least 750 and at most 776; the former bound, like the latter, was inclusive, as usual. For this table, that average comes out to 1.84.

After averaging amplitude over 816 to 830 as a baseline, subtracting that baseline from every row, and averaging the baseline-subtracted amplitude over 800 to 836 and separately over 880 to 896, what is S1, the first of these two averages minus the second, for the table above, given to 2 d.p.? 0.10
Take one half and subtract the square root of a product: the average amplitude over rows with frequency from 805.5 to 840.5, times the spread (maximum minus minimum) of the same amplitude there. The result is 0.2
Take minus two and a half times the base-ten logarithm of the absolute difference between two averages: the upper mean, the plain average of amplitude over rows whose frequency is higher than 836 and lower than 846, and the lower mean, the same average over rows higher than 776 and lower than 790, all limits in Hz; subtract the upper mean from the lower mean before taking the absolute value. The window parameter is 1.1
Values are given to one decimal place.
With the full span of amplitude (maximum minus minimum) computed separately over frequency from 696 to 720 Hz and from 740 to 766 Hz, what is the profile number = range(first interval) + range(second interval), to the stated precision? 1.2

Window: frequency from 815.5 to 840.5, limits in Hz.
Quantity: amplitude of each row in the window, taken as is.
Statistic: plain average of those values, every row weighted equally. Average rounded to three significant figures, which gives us 1.91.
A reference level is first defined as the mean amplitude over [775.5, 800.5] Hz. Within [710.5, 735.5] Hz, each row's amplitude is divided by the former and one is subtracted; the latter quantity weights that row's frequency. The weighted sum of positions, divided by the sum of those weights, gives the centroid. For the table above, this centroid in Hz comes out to 719.1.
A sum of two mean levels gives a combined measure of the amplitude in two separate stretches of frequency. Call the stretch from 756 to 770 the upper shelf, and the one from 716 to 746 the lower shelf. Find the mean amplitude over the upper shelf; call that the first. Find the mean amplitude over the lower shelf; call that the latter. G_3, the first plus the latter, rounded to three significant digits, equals 3.81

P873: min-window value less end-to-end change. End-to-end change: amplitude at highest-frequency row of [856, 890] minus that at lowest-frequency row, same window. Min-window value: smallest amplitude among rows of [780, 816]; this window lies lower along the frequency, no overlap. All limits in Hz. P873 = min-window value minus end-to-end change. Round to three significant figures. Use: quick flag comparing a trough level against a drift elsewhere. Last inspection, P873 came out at 1.93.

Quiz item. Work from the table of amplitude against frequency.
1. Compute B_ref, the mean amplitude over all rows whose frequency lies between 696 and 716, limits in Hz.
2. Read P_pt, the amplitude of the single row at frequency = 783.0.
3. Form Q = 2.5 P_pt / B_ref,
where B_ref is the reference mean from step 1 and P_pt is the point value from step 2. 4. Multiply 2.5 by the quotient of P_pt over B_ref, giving 3.96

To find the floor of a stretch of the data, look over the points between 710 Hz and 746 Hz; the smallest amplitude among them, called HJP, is 1.471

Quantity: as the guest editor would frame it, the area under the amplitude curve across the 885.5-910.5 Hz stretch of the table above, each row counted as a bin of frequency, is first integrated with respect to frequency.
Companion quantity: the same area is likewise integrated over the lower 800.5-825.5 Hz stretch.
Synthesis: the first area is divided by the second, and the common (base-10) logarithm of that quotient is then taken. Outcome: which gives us -0.026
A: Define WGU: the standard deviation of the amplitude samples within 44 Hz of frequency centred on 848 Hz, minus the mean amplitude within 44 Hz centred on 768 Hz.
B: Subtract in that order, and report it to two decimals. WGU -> -1.95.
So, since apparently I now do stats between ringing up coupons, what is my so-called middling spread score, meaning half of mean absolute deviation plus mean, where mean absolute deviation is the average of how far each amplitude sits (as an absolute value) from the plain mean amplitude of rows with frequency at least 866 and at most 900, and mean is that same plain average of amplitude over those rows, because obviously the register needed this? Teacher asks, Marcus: 0.93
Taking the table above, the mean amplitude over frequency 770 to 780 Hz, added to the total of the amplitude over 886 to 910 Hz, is 11.1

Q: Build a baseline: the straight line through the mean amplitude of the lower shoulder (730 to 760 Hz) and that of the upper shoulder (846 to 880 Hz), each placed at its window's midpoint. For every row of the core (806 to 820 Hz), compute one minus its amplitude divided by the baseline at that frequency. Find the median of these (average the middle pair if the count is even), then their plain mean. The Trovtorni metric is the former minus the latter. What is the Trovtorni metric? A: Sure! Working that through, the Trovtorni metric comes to 0.000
